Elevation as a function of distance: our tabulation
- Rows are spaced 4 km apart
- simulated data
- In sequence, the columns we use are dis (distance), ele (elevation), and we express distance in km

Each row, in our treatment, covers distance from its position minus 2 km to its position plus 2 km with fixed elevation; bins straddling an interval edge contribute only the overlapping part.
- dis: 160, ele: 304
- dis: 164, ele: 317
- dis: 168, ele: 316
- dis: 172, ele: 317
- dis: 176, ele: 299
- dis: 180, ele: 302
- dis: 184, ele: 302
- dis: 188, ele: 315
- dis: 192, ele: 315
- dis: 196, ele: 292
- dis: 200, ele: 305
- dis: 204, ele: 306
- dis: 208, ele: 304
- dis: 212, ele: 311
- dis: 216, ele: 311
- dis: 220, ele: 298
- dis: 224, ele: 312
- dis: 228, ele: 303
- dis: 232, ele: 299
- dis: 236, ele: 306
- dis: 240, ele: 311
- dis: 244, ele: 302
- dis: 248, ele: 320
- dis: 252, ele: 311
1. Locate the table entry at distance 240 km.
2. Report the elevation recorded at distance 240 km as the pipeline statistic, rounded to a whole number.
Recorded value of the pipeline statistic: 311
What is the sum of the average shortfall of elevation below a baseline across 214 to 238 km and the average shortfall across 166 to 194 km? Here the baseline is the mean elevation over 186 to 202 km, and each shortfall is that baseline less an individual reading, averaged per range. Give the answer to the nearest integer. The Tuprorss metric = -1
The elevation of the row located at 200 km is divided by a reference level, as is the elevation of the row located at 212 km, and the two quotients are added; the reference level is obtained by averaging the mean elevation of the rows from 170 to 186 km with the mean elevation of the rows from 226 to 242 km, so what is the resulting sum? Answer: 2.02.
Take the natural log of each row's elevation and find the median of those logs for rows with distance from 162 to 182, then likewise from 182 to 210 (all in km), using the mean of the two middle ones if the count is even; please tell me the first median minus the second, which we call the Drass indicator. 0.04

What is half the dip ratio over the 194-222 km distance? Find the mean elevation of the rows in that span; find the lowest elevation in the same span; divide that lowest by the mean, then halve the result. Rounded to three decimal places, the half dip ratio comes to 0.480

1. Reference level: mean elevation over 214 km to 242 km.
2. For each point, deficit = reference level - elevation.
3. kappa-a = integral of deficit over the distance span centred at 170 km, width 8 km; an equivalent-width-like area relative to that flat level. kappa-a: -86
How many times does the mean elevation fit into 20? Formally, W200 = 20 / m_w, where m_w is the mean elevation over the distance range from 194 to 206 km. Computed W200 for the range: 0.0664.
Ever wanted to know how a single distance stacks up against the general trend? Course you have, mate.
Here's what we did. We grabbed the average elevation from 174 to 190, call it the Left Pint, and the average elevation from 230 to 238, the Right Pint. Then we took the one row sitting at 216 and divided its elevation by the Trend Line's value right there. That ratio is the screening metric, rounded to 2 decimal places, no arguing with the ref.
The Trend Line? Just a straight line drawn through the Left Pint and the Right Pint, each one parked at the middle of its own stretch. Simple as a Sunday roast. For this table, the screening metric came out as 1.03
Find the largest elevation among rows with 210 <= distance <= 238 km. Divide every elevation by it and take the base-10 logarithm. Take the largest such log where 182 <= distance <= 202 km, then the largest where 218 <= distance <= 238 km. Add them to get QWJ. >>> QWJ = 0.004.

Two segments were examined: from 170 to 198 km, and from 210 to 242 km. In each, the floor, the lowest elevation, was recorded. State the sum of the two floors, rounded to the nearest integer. 590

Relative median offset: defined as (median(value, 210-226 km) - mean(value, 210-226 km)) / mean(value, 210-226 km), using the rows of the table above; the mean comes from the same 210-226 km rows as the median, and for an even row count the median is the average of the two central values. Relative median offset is 0.0097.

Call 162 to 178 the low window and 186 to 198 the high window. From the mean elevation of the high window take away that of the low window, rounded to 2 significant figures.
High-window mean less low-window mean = -4.9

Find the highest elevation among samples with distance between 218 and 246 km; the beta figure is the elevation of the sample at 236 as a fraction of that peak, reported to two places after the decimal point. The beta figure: 0.98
